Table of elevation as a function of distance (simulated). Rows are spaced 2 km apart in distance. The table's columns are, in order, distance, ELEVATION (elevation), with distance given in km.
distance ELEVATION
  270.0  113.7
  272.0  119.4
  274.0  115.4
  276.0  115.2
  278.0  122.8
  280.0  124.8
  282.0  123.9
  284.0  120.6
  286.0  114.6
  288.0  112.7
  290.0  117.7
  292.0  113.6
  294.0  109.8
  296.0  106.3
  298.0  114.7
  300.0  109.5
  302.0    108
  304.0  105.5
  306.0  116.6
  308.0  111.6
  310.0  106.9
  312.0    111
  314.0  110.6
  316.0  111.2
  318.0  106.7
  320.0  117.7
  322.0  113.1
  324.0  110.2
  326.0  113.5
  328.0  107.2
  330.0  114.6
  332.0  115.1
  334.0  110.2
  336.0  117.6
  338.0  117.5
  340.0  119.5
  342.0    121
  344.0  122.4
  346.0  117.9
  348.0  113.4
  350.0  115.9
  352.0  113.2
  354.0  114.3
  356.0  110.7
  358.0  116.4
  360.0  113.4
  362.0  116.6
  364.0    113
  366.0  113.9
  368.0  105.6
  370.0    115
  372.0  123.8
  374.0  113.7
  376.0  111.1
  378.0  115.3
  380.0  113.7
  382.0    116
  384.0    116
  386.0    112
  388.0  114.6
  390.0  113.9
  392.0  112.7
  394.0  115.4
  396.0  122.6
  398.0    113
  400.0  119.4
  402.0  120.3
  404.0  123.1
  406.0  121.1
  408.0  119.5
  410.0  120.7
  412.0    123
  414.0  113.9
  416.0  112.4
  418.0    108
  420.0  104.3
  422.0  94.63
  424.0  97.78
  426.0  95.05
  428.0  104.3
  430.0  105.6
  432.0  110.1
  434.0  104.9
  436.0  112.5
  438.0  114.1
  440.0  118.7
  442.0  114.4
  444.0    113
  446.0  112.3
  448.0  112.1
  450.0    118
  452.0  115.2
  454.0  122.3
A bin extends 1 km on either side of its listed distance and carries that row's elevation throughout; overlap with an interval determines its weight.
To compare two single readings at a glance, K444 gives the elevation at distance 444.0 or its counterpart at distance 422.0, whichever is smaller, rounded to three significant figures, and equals 94.6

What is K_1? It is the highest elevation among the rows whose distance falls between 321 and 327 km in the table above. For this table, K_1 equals 113.5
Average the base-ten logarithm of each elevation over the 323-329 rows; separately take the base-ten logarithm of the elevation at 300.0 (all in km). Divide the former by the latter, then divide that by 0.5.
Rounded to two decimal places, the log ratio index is 2.00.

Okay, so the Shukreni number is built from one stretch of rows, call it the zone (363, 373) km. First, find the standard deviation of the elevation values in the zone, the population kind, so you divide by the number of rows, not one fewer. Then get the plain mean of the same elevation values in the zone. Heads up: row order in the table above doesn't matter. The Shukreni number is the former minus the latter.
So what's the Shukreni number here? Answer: -108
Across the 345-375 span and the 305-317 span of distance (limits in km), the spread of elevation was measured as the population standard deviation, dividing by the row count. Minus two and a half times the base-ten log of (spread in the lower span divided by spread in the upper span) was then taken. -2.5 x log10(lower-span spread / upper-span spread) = 0.3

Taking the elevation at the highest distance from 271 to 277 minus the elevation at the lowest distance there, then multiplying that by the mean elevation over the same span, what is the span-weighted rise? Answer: -490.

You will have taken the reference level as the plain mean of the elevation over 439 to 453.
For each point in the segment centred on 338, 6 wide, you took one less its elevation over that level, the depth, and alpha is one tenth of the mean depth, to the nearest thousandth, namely -0.003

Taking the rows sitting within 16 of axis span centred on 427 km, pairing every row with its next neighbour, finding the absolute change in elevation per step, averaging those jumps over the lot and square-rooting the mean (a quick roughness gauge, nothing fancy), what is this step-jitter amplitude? 2.26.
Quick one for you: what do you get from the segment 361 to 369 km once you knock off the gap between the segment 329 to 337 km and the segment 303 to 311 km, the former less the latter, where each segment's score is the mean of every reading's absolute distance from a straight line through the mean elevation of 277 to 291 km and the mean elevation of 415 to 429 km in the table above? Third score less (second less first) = 8.6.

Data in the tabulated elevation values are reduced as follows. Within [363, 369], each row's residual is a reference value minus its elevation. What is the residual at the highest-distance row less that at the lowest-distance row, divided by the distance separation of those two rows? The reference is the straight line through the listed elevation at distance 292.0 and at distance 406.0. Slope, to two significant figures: 1.9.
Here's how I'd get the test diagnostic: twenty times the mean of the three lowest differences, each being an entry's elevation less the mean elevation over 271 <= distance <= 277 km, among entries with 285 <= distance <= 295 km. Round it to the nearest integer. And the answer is -93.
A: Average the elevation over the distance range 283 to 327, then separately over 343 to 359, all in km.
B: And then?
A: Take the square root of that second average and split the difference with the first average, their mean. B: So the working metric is 61.3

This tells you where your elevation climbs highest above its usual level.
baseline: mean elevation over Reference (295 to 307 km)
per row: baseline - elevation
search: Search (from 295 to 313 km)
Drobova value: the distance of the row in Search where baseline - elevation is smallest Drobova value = 306.0 km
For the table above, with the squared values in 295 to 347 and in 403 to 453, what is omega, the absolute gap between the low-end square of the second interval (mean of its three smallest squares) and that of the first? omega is 2088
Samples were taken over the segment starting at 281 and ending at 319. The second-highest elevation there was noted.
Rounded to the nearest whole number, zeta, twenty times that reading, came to 2412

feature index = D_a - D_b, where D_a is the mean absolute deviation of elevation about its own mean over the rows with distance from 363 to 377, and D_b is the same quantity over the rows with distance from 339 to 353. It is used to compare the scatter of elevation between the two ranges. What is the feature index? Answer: 0.3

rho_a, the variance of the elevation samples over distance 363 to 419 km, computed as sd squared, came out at 21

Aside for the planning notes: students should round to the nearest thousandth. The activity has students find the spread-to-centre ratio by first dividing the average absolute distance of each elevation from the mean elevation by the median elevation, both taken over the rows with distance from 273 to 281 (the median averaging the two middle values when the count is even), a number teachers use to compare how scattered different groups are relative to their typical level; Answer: 0.036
